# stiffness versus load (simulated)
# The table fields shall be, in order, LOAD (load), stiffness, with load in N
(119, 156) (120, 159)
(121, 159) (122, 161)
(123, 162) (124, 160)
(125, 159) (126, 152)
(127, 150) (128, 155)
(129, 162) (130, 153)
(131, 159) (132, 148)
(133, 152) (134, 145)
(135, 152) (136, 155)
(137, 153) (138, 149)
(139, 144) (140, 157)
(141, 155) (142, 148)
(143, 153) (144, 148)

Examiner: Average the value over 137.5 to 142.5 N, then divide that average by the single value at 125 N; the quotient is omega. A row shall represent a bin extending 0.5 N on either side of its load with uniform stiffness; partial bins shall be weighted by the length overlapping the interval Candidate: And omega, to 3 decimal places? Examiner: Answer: 0.947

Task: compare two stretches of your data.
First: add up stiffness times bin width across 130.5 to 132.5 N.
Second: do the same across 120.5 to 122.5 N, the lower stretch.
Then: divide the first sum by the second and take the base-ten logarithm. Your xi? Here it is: -0.018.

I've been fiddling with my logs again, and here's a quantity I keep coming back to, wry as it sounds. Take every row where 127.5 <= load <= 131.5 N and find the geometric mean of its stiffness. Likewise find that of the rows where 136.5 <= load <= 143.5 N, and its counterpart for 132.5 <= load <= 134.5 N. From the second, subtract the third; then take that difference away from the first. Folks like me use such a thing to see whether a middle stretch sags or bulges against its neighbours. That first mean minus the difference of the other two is 154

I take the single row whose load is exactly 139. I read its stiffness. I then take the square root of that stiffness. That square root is 12.0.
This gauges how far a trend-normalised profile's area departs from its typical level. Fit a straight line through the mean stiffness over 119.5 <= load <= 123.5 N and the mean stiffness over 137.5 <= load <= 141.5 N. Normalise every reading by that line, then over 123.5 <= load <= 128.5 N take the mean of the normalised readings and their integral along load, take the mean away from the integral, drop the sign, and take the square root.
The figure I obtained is 2.0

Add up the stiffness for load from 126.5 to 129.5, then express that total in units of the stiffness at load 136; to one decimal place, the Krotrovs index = 3.0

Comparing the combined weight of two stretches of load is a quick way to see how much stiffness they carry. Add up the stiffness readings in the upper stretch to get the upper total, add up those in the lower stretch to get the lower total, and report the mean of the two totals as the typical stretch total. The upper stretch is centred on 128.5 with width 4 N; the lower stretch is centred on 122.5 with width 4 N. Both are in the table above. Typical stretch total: 631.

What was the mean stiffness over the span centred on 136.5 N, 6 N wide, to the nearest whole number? 150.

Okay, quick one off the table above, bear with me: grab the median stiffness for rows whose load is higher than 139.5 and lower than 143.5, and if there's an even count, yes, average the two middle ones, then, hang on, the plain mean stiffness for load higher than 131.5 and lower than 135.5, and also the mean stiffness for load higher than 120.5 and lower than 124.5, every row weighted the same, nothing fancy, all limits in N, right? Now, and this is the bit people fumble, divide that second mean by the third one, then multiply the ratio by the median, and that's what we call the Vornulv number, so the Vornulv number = 143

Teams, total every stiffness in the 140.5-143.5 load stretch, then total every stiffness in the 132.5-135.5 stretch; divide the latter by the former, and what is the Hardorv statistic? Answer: 0.98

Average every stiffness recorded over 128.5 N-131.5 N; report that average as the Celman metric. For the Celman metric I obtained 158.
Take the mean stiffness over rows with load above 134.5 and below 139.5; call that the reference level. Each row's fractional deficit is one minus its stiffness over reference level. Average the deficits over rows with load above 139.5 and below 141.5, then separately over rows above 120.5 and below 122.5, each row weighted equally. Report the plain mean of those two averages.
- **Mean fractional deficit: -0.05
